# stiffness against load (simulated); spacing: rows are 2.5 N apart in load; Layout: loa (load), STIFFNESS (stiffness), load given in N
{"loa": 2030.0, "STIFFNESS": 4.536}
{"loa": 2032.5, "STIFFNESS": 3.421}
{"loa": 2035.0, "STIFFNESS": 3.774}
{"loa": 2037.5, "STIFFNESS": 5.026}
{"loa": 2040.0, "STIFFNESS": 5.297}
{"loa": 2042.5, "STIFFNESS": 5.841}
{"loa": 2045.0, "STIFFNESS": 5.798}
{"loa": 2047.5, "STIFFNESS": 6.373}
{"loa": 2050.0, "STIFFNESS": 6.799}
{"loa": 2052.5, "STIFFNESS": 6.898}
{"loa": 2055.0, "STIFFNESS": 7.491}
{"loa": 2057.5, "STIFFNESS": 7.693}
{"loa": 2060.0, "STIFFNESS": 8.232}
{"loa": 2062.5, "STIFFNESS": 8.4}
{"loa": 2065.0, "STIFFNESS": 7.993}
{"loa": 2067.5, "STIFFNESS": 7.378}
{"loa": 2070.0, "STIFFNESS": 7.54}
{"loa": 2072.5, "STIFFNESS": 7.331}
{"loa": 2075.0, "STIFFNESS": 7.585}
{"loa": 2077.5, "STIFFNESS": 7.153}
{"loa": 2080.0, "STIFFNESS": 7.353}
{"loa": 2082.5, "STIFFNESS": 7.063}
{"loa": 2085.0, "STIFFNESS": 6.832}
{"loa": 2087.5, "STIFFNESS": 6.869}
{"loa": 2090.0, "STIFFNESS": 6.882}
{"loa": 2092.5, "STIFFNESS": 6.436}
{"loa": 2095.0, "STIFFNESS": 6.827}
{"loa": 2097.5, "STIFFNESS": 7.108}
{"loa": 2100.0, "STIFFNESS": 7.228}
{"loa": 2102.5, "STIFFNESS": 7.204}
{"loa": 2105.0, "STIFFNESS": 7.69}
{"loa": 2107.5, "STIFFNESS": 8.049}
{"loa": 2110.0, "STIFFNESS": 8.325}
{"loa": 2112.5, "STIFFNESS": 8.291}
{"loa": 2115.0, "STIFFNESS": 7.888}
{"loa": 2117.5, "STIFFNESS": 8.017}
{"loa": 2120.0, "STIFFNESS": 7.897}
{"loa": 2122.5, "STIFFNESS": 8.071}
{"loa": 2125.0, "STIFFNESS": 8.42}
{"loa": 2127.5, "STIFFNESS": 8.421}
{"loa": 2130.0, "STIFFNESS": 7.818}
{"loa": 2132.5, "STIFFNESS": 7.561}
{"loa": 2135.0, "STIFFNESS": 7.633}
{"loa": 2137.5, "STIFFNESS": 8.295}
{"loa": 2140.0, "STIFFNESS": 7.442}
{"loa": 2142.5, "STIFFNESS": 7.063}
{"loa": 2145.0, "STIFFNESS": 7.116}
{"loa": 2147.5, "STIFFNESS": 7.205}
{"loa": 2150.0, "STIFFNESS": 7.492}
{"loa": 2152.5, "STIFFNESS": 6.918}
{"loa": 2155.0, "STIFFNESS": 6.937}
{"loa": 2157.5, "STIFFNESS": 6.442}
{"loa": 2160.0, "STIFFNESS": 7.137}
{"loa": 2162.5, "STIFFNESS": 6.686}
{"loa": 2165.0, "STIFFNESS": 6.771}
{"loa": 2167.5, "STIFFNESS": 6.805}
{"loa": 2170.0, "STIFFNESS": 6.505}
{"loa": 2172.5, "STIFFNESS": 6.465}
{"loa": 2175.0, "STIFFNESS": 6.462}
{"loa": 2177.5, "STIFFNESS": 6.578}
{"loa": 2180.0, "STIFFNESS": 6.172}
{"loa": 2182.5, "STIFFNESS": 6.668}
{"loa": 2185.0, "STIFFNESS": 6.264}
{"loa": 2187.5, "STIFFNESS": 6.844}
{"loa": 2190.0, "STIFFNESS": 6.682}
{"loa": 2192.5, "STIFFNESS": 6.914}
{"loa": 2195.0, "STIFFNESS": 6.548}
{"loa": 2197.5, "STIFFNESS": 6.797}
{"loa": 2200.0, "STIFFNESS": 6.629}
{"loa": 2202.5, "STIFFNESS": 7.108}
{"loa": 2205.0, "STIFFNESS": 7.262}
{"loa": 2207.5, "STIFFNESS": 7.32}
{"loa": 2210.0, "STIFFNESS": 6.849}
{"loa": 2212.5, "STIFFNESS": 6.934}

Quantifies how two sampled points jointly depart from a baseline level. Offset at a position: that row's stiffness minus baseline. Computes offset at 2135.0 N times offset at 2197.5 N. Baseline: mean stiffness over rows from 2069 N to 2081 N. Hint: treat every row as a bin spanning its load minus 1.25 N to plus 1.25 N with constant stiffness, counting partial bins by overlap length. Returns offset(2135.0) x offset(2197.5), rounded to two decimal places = -0.14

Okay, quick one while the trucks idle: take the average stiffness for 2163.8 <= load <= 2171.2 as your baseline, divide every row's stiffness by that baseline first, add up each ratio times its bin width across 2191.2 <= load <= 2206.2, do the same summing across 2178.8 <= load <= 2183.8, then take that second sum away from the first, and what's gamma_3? 11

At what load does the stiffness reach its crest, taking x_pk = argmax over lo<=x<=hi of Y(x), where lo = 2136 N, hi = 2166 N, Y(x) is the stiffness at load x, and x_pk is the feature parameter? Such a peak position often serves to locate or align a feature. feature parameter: 2137.5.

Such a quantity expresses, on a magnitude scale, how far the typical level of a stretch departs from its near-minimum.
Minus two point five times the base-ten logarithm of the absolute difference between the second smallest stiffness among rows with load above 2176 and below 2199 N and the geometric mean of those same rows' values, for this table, 1.2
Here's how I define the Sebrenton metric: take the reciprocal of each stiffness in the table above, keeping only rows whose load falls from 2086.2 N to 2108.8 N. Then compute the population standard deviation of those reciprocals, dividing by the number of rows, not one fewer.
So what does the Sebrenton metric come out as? 0.0087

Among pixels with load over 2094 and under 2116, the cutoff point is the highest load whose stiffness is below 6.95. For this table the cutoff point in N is 2095.0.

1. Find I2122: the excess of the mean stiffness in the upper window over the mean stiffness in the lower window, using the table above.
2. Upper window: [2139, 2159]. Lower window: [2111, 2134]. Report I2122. -1.0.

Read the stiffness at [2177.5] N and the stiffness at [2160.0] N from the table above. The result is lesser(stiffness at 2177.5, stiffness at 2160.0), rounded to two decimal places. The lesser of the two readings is 6.58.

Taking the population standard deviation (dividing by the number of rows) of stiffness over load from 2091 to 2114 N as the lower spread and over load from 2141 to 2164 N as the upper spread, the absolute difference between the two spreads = 0.34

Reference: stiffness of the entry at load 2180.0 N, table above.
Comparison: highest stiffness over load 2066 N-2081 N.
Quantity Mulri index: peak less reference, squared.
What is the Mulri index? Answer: 2.0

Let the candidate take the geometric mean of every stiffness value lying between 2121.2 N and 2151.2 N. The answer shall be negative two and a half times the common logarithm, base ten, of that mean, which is -2.22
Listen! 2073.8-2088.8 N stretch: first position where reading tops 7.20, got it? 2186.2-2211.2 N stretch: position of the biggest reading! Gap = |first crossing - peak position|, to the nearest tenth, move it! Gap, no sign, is 132.5 N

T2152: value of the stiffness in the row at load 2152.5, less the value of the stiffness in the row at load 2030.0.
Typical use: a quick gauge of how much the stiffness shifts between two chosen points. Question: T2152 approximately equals 2.4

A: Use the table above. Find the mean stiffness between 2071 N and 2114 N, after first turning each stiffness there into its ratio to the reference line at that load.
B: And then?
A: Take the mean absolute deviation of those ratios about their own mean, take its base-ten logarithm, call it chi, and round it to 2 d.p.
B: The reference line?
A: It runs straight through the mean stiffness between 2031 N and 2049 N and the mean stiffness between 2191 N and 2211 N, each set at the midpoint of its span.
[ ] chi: -1.17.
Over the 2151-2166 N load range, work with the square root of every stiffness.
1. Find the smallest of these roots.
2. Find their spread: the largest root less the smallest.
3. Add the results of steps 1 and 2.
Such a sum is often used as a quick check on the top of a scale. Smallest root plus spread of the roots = 2.67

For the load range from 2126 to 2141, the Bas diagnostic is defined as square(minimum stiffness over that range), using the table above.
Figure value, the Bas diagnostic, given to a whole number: 55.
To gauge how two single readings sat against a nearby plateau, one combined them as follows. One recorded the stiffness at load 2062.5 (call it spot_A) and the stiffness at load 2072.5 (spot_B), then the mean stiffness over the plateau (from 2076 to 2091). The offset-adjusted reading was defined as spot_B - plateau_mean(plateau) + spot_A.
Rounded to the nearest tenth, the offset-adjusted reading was 8.7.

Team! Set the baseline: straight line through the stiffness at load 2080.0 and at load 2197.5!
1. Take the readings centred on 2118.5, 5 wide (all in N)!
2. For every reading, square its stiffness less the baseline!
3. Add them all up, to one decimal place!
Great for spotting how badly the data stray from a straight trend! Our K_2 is 1.2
